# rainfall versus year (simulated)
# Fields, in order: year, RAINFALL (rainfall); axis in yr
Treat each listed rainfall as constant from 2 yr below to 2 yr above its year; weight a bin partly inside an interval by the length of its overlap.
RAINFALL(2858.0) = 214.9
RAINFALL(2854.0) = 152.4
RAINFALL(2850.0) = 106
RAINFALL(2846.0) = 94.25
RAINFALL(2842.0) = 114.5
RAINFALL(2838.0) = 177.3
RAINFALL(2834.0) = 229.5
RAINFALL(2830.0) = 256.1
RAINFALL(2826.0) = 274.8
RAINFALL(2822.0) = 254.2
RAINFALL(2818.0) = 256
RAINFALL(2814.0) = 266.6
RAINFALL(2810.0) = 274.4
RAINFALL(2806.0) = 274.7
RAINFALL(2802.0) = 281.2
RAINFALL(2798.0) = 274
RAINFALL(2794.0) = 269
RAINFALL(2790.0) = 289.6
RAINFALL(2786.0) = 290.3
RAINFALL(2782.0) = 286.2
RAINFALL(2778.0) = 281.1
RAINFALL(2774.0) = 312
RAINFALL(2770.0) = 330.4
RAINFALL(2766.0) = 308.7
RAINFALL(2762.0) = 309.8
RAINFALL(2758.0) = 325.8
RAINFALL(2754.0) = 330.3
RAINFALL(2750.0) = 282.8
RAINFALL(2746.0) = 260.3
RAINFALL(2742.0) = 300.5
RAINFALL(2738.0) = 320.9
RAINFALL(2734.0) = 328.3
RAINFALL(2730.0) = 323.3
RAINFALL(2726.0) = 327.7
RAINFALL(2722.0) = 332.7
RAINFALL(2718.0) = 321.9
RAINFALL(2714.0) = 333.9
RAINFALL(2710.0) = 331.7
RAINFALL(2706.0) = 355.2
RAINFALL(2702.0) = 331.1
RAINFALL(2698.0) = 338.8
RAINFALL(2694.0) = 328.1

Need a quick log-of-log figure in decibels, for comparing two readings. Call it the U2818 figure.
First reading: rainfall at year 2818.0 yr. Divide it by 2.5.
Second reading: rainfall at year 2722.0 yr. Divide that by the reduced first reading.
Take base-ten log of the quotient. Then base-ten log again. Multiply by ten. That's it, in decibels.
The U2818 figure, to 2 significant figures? -2.9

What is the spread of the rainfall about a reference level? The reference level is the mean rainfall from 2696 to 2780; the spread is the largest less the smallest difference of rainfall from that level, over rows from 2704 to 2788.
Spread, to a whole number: 95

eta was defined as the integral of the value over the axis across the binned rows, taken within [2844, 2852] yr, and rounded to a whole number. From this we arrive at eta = 801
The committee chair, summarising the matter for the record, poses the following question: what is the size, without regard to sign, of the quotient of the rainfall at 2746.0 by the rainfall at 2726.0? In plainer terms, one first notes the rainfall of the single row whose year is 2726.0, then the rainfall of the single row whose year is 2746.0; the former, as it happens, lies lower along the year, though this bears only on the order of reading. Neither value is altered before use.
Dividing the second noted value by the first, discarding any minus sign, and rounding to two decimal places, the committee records 0.79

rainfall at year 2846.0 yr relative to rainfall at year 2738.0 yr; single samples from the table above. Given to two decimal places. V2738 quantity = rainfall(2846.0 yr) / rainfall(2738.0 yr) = 0.29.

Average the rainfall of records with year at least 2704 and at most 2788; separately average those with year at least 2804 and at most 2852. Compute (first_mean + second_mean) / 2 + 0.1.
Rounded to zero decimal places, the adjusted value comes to 265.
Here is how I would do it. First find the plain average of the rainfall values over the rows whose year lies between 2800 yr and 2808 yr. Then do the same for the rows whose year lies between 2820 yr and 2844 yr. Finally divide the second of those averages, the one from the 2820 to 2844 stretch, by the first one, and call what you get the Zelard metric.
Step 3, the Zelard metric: 0.78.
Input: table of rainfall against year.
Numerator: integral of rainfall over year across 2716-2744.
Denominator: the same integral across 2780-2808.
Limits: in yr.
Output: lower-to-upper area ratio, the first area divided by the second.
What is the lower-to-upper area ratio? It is 1.15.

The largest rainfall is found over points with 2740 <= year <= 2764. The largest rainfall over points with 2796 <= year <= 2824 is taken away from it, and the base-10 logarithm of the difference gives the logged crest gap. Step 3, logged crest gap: 1.69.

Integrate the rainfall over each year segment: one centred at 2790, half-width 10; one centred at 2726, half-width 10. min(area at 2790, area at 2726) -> 5636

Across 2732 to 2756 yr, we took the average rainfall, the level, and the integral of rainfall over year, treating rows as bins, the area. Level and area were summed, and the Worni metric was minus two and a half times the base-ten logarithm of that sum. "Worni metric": -9.70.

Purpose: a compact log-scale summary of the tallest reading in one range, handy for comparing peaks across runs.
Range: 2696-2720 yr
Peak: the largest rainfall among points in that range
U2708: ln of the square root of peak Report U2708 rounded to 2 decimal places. 2.94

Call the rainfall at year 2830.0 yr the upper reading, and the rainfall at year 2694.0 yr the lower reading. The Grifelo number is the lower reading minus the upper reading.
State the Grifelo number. 72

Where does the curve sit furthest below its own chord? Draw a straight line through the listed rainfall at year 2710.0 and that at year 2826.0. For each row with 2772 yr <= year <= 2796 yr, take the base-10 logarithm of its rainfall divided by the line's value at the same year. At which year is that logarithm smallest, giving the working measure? 2794.0 yr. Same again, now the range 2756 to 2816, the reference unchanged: 2794.0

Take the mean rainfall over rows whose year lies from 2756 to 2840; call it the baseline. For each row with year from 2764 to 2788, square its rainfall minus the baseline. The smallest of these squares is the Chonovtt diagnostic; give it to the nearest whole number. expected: 15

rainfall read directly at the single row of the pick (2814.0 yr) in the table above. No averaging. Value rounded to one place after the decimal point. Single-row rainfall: 266.6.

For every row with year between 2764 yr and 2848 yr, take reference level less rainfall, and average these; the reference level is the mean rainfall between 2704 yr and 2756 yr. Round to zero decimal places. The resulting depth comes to 62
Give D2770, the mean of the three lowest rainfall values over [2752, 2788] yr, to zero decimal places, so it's 286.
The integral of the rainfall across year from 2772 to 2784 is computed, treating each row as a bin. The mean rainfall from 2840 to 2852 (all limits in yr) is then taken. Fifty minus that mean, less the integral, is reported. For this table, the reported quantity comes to -3572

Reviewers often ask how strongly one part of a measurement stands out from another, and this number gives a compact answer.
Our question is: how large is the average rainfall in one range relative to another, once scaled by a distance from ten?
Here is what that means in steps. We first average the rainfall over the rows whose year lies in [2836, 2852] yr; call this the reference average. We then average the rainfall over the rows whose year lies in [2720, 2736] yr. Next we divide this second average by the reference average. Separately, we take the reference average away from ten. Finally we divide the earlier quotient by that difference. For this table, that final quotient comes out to -0.0236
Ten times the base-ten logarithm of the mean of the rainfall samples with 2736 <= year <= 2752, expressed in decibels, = 24.6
